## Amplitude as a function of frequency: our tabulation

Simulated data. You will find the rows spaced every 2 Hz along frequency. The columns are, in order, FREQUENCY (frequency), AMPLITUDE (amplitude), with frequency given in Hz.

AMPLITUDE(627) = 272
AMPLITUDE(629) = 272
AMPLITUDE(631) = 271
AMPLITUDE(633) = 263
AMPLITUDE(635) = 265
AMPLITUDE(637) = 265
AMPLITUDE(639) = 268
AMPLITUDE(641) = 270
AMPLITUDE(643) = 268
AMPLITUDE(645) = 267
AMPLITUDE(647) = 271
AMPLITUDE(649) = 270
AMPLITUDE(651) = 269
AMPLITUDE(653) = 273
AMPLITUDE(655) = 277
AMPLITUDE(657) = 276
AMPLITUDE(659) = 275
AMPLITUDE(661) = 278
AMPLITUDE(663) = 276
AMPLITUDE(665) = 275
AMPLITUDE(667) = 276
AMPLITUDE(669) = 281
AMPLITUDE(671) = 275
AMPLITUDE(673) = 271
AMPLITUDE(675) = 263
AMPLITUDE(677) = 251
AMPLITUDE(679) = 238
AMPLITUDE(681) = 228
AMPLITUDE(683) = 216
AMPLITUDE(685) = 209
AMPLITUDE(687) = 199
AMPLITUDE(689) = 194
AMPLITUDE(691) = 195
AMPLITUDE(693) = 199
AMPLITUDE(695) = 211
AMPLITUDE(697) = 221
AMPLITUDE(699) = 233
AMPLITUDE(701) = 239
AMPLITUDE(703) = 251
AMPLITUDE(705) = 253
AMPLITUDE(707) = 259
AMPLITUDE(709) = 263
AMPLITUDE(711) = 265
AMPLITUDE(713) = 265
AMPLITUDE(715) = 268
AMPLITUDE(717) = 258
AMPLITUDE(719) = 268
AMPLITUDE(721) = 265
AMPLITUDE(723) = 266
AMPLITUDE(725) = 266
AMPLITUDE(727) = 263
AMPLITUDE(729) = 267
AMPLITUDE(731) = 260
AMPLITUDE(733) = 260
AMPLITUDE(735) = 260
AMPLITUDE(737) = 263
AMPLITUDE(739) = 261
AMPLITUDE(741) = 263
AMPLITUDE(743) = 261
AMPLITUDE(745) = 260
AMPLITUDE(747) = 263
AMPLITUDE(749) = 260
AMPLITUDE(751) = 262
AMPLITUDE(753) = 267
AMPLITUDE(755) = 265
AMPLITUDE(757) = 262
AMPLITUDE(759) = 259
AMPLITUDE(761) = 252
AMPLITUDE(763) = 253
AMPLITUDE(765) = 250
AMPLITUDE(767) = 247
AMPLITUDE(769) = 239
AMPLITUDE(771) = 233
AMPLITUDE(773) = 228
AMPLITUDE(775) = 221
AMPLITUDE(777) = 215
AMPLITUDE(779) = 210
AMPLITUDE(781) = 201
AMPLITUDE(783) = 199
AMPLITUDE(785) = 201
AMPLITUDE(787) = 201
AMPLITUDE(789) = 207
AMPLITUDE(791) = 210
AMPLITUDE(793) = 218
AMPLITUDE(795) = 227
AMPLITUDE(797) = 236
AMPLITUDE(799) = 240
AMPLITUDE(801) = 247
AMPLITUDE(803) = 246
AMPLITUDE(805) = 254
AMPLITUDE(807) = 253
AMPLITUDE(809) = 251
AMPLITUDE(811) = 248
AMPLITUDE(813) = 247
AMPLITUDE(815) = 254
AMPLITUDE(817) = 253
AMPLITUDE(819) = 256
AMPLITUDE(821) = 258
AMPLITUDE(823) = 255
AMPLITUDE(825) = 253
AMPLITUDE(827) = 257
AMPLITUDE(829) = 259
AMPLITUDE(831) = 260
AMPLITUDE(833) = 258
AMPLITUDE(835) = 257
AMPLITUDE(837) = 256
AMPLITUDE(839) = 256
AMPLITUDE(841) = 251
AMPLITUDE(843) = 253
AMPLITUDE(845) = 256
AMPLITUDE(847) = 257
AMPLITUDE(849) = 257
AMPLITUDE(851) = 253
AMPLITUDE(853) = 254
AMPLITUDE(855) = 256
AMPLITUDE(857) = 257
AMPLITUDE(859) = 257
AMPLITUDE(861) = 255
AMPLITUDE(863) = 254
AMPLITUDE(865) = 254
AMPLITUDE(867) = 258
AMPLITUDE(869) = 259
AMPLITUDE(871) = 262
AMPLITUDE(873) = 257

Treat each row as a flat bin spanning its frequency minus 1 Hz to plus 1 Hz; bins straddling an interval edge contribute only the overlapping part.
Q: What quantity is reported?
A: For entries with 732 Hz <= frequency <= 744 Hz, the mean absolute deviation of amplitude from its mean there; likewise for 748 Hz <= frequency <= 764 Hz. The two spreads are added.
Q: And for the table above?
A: 5.1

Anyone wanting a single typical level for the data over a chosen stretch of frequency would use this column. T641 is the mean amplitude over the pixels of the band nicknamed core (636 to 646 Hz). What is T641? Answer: 268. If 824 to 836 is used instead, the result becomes 257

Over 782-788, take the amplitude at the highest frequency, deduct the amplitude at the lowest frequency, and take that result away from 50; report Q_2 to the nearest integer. 48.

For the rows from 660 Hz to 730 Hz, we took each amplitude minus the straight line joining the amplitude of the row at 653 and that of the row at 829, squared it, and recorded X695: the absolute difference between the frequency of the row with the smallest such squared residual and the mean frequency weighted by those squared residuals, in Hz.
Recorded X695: 39.2 Hz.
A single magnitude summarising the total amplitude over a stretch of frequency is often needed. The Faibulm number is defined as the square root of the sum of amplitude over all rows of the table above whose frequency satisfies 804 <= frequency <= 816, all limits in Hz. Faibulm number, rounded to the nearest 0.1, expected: 38.8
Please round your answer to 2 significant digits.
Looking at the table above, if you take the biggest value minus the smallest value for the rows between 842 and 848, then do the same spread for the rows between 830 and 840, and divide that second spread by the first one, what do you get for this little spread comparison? 1.0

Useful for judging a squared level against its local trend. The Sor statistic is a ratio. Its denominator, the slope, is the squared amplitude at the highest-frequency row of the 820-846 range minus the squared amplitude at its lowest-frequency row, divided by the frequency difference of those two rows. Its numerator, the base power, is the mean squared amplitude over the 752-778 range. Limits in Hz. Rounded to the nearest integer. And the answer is -1413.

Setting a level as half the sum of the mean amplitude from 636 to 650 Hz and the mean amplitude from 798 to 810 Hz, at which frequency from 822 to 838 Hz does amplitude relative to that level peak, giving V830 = 831 Hz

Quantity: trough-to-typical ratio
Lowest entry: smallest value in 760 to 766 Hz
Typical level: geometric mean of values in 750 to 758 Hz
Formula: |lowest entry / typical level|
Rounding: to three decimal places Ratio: 0.947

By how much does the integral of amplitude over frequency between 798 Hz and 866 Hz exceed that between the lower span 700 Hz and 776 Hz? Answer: -2266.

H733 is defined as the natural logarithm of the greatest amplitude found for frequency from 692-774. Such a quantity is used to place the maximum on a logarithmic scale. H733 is 5.59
